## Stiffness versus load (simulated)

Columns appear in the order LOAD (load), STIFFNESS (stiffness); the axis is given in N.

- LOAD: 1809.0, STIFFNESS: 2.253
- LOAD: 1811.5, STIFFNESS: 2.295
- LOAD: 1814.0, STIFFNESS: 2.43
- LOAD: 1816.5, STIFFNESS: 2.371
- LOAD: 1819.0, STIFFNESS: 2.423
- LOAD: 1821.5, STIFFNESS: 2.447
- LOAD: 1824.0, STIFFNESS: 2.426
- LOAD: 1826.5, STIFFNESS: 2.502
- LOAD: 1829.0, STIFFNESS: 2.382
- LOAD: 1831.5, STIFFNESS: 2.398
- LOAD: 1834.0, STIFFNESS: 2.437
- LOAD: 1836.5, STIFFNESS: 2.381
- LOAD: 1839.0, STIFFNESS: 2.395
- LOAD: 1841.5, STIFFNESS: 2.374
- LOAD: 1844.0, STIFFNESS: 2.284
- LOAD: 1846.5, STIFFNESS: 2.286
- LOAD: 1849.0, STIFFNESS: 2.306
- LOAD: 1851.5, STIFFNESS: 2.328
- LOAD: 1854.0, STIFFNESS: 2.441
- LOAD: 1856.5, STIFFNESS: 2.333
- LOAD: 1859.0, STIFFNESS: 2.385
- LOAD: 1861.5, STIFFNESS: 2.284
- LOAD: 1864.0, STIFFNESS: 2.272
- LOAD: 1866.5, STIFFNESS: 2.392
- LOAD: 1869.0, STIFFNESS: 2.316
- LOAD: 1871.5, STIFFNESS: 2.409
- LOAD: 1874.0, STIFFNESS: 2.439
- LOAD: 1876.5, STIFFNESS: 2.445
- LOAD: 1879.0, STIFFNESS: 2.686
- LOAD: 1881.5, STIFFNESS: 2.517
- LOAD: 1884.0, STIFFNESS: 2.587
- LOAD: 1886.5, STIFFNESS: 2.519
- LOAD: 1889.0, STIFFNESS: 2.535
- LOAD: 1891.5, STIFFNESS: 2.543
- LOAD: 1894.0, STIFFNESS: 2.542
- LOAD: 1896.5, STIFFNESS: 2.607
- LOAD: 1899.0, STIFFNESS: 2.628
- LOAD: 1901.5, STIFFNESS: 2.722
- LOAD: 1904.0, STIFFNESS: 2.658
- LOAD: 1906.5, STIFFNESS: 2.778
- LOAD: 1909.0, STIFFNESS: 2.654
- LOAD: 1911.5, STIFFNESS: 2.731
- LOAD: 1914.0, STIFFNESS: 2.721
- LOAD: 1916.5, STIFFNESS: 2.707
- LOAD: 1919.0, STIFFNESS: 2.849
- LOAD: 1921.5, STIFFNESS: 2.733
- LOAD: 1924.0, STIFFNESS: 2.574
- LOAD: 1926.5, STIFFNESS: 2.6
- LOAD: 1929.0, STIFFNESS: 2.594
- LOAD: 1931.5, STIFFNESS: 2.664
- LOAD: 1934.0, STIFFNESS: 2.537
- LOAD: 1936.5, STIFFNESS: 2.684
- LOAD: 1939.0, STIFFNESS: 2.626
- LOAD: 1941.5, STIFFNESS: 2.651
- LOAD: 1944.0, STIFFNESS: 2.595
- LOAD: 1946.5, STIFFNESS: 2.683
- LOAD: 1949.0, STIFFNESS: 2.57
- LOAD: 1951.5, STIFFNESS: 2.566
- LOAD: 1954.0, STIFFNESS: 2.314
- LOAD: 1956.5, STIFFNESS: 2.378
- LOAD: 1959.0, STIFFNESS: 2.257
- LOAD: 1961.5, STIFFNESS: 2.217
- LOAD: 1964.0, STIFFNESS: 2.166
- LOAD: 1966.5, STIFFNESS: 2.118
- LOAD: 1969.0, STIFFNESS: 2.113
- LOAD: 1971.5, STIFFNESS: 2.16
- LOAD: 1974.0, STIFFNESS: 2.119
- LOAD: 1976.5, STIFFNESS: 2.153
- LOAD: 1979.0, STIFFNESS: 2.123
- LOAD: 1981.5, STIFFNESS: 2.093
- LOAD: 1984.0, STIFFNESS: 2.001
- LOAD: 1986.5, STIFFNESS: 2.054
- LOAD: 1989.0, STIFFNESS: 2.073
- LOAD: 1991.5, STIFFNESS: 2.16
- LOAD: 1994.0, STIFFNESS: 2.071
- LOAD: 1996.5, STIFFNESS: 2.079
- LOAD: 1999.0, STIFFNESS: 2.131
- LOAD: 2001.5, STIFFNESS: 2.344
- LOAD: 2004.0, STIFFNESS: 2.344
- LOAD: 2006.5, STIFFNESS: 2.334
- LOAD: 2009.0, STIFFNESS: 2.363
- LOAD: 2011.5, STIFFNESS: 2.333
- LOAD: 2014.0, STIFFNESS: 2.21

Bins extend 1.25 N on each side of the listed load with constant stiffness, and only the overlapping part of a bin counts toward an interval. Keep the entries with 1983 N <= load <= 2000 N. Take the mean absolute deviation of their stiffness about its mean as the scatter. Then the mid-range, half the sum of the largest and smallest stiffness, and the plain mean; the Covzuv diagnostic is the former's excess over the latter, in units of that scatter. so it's 0.0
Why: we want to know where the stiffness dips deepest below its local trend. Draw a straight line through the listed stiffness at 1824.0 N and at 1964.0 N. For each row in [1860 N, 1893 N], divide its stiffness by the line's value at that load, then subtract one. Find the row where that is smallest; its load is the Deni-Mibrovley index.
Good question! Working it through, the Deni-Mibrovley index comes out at 1864.0 N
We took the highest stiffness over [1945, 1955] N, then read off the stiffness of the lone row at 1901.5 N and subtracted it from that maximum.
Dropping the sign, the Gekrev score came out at 0.0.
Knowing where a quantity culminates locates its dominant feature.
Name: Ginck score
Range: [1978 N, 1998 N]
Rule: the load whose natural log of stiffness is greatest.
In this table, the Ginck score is 1991.5 N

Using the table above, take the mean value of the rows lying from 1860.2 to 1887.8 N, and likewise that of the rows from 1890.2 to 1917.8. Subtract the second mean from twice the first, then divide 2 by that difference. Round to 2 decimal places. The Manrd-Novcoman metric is 0.90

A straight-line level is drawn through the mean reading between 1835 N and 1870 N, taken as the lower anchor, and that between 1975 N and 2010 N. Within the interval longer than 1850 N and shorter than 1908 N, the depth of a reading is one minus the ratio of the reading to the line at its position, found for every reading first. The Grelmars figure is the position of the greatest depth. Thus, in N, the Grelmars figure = 1864.0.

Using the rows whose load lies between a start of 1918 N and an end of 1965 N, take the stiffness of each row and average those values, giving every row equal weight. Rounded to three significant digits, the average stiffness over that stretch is 2.54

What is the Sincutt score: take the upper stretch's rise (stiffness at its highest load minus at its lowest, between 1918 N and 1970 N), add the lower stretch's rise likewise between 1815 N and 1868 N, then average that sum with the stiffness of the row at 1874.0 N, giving 0.86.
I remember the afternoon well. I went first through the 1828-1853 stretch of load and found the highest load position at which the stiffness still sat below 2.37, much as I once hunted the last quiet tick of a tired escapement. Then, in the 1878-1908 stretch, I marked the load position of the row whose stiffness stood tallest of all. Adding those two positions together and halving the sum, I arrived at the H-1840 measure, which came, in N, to 1879.0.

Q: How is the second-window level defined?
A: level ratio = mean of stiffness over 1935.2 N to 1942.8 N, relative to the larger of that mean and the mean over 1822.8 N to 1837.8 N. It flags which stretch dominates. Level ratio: 1.00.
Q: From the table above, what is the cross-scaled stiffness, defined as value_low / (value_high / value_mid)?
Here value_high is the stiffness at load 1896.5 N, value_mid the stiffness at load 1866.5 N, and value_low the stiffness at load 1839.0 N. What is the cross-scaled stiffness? 2.20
